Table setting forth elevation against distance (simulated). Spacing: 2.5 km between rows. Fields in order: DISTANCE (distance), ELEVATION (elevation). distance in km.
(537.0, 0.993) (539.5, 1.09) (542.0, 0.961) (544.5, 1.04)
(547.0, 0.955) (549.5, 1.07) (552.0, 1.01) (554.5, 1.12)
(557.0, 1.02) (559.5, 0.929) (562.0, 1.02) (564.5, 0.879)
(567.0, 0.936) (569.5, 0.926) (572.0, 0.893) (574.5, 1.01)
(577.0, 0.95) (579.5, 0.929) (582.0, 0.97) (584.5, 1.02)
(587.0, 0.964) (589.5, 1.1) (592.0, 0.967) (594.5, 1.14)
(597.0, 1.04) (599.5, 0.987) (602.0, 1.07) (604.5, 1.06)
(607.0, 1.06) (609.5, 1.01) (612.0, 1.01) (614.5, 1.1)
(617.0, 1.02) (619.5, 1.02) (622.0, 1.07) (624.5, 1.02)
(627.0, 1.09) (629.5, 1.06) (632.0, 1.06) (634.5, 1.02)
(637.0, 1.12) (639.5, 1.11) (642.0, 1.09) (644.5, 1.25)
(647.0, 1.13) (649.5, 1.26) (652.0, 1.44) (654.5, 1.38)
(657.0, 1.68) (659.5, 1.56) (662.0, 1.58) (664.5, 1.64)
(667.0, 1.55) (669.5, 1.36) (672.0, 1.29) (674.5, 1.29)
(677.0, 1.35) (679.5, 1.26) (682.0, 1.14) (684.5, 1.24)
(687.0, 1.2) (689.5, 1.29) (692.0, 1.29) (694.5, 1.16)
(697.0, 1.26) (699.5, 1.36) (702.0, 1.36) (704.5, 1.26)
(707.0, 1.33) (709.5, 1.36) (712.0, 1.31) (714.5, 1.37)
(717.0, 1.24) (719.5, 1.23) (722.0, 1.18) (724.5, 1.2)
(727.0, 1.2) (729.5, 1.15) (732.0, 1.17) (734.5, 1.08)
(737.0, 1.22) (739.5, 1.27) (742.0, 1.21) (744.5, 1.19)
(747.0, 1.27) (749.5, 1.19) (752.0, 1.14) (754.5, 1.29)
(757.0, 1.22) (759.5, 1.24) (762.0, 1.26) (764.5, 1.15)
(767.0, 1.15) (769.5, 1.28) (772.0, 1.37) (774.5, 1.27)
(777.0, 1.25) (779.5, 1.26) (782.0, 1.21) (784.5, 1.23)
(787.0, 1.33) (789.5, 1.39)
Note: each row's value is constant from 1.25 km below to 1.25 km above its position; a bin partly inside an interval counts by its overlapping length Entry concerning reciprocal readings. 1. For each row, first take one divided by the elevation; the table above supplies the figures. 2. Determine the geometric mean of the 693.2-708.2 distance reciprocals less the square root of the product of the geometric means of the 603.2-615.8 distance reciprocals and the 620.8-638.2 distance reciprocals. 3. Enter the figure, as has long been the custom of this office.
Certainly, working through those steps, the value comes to -0.17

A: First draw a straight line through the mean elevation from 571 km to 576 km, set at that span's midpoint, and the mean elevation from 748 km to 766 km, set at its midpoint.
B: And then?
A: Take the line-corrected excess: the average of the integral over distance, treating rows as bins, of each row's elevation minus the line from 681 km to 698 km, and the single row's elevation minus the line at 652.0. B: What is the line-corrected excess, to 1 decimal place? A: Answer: 1.1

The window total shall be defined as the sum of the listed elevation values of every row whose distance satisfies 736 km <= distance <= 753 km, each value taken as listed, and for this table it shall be 8.5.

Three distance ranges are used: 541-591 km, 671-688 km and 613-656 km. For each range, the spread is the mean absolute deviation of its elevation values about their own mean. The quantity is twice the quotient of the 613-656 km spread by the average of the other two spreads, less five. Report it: -1.4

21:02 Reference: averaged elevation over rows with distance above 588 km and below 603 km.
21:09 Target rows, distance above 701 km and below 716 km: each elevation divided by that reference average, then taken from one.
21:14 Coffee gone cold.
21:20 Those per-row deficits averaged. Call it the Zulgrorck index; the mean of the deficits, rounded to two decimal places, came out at -0.27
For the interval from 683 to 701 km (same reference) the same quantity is -0.20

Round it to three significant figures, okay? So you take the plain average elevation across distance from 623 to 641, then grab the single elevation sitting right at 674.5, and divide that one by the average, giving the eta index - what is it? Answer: 1.21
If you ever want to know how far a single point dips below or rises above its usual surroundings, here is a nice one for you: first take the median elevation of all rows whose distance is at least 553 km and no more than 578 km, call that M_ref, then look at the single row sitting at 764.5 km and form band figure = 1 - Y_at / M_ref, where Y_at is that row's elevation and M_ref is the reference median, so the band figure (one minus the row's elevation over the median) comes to -0.22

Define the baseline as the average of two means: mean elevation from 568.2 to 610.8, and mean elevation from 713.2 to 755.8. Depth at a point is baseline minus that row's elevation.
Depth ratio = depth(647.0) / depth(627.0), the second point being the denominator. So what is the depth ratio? -1.1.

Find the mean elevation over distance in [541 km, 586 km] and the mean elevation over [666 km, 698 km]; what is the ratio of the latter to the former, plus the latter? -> 2.59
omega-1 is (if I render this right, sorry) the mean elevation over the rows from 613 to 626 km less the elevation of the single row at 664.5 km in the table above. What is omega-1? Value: -0.59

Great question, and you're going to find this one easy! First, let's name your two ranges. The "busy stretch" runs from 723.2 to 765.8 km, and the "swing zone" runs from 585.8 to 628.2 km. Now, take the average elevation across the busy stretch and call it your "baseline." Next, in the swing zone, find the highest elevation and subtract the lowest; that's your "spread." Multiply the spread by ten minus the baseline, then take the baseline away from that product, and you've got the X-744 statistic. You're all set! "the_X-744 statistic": 0.35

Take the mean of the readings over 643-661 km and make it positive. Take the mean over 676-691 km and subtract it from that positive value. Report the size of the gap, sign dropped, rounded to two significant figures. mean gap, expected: 0.14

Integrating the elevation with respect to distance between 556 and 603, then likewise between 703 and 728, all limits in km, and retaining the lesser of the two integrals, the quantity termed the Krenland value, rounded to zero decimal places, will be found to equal 32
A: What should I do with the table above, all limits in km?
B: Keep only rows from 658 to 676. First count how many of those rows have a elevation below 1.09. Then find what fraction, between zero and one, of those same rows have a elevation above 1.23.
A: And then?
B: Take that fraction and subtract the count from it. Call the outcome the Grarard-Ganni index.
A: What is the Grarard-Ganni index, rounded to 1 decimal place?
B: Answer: 1.0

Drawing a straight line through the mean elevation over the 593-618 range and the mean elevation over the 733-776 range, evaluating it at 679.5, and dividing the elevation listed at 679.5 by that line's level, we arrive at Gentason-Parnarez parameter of 1.11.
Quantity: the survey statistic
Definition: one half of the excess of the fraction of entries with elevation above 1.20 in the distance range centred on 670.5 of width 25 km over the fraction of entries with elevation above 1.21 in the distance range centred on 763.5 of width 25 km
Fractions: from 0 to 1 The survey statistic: 0.10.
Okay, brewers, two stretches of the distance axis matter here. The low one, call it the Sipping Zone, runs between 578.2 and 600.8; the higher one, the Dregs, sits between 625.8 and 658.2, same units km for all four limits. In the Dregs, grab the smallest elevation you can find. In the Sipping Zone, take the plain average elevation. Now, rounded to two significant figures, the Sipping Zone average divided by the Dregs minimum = 0.99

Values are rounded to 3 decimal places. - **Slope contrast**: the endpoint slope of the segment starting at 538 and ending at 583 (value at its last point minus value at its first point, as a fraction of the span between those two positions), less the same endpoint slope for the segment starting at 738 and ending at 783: -0.001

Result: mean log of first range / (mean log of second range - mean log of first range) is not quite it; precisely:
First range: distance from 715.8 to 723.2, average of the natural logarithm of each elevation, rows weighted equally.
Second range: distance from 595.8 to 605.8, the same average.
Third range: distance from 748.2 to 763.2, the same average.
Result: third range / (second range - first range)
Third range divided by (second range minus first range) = -1.3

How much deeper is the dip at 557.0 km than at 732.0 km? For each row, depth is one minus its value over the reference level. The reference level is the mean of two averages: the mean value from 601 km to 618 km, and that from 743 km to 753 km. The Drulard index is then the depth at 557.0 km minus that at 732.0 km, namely 0.13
